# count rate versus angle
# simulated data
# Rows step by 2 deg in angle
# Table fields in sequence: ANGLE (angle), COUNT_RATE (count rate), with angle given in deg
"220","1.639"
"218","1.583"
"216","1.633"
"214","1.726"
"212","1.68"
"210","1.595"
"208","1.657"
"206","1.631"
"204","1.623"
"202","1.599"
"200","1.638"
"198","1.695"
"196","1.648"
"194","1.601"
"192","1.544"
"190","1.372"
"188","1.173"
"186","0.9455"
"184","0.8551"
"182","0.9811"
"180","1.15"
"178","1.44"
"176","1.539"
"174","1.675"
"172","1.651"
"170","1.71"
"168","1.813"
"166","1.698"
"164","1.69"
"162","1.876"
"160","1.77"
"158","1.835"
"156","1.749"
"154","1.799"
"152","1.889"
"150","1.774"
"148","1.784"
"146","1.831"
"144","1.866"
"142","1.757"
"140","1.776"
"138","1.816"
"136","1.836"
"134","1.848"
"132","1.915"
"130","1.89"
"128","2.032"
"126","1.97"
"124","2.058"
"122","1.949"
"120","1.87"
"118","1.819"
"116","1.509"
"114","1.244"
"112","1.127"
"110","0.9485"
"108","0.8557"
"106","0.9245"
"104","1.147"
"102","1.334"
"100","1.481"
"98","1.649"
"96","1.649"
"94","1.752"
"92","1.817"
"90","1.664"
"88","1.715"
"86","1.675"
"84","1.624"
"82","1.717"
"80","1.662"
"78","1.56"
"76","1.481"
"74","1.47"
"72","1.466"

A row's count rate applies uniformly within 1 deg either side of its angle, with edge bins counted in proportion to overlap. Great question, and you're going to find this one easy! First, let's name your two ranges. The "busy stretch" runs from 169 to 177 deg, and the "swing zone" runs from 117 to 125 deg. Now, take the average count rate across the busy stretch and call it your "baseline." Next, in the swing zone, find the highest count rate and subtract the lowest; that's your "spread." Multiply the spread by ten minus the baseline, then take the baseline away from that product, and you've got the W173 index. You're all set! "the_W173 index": 0.35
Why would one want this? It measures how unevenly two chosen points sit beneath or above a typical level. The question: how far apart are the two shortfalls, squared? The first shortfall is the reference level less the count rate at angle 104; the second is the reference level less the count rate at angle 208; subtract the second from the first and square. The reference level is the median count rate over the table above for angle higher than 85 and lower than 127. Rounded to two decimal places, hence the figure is 0.26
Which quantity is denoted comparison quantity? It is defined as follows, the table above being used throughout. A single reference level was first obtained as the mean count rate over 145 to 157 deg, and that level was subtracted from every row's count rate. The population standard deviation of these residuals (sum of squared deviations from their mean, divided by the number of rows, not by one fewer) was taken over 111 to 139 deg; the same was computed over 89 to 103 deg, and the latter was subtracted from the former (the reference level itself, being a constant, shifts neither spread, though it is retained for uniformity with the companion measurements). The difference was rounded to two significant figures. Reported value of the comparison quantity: 0.12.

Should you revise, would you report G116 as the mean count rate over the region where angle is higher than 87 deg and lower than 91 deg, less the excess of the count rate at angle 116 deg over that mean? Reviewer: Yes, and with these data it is 1.87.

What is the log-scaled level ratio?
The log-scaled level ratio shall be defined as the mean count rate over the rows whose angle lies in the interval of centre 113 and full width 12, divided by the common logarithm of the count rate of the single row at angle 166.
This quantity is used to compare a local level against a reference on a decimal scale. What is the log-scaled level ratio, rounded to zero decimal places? 5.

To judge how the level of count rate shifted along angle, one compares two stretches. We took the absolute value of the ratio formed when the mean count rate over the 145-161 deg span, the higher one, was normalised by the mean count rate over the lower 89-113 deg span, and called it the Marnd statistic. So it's 1.3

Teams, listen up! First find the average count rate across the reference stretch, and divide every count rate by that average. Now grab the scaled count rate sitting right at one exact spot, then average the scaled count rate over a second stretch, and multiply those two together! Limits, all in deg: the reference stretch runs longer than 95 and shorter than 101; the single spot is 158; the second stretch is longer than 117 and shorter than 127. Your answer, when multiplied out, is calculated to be 1.40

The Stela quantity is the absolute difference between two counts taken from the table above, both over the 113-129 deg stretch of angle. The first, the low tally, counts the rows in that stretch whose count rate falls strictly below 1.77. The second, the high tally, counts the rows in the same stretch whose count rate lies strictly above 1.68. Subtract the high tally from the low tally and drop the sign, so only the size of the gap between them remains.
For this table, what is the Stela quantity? 4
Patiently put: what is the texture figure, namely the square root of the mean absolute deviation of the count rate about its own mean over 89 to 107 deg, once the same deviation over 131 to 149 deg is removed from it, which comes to 0.45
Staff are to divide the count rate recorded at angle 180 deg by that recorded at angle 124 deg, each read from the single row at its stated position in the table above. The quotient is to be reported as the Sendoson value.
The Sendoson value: 0.56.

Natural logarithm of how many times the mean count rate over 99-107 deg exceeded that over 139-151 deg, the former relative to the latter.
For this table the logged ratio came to -0.39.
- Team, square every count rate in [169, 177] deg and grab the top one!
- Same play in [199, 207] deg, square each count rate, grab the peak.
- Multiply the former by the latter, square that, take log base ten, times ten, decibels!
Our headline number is 17.9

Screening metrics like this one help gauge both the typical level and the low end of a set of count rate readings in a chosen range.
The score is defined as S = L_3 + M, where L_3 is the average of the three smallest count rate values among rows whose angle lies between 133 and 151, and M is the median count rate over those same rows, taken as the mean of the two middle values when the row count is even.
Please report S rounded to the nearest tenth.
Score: 3.6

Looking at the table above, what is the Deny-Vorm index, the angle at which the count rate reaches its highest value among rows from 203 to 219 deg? 214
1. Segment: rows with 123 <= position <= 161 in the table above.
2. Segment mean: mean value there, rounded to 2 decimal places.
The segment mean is 1.85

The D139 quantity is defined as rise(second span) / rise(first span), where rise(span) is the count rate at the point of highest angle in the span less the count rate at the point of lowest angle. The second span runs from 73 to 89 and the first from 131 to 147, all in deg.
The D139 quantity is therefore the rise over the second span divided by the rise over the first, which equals -2.9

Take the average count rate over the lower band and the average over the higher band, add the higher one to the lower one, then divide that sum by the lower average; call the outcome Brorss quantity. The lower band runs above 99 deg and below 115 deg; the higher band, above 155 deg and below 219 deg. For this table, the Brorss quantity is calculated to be 2.37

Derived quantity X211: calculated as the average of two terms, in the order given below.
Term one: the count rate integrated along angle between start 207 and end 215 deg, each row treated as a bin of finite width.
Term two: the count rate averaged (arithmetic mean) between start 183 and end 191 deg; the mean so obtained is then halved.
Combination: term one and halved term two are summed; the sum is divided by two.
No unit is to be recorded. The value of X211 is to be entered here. 6.93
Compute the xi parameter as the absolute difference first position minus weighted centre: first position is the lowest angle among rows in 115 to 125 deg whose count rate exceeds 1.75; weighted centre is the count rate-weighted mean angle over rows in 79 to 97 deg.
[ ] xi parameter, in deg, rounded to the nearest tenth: 29.9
